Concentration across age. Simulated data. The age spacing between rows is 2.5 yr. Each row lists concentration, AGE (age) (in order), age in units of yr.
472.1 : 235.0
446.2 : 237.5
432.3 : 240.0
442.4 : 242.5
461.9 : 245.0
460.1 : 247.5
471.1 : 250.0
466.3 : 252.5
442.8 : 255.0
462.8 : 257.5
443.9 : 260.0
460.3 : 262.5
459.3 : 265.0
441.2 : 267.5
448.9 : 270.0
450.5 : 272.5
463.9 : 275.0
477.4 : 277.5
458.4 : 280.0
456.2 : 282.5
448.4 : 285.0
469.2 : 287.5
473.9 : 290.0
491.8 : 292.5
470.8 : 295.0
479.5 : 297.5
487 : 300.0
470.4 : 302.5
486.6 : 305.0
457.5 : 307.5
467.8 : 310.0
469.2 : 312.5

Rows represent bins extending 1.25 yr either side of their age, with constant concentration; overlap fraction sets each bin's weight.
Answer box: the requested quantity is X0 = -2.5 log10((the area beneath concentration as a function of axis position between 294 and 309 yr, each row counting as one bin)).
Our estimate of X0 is -9.633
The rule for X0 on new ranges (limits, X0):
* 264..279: -9.590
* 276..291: -9.606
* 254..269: -9.578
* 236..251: -9.579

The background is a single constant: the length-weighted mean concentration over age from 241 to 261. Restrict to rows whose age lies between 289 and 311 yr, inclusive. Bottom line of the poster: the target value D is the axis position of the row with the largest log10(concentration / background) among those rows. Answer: 292.5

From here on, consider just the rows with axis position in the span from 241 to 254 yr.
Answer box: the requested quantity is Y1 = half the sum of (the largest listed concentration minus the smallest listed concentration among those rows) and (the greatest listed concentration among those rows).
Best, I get 250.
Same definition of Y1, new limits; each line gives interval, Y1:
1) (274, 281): 248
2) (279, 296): 268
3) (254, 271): 242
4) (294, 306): 252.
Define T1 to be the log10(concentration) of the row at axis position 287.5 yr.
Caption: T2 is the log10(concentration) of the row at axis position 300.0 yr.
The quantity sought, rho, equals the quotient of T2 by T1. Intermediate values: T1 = 2.67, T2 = 2.69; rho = 1.006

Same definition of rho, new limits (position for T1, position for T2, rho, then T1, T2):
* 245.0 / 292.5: 1.010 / 2.66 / 2.69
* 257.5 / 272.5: 0.996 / 2.67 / 2.65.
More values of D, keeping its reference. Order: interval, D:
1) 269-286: 277.5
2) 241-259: 250.0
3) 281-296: 292.5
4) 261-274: 262.5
